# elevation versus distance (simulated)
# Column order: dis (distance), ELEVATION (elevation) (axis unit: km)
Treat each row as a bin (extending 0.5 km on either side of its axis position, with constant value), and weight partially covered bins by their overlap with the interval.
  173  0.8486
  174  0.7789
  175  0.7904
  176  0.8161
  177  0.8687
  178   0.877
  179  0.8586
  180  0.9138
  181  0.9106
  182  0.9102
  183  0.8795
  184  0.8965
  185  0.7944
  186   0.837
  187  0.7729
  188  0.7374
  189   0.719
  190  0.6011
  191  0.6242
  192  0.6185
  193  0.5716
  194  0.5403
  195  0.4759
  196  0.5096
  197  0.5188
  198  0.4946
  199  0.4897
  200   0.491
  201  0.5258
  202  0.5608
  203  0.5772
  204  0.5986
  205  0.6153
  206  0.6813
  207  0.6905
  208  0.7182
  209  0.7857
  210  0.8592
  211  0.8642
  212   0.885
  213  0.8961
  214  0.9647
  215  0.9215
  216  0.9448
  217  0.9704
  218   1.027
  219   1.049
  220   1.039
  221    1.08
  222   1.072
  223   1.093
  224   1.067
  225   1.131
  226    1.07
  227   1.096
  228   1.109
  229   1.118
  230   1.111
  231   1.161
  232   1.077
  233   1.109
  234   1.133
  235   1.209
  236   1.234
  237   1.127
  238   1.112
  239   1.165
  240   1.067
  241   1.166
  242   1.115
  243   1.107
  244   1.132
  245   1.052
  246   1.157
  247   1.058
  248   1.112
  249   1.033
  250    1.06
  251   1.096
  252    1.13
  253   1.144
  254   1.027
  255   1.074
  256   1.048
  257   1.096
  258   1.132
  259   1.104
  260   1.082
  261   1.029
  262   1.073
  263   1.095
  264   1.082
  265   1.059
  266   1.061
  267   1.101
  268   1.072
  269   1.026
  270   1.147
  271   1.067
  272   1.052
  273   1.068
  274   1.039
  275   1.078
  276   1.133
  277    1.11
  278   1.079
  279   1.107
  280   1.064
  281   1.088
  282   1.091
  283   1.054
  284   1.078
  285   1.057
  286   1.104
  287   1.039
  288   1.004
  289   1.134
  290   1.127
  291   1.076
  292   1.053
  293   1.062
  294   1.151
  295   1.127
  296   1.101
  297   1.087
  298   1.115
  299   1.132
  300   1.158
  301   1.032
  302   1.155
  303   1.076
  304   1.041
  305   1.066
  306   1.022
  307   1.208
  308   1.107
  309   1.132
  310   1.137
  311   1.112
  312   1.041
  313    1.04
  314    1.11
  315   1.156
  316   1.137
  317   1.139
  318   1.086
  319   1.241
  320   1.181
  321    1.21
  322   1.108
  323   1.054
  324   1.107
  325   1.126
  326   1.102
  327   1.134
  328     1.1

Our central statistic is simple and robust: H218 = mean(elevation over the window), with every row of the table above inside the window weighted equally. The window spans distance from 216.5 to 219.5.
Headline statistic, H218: 1.02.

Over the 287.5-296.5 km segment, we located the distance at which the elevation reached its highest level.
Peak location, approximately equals 294 km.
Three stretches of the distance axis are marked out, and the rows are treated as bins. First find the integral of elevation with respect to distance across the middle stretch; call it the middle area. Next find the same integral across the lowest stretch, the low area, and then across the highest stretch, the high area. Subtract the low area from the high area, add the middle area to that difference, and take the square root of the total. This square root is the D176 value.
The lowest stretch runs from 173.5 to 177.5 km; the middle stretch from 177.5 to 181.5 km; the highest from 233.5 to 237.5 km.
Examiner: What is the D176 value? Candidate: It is 2.24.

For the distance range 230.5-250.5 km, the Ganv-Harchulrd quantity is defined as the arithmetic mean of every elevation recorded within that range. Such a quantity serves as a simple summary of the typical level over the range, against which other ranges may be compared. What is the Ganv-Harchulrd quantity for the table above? 1.12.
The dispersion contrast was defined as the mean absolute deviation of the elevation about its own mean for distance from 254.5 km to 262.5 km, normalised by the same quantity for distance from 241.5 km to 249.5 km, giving 0.7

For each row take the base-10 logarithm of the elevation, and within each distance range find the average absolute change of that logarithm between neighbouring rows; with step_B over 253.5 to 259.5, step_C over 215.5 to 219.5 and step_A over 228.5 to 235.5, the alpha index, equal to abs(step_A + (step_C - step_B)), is 0.018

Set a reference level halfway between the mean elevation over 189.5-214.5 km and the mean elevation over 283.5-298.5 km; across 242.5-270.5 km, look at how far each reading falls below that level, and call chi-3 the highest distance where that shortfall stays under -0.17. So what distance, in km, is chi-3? 270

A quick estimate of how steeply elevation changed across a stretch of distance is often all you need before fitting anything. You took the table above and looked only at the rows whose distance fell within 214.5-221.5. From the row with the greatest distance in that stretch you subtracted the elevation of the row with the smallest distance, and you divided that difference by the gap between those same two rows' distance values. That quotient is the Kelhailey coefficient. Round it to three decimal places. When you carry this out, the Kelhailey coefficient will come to 0.026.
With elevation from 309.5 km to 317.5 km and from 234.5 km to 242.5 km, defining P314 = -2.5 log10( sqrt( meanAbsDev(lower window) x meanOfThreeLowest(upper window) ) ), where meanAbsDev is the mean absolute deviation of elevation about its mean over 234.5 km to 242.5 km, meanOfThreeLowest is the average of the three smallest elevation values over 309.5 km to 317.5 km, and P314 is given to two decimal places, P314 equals 1.66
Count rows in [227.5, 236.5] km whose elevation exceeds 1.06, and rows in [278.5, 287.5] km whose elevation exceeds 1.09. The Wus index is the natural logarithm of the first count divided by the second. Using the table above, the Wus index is 1.1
